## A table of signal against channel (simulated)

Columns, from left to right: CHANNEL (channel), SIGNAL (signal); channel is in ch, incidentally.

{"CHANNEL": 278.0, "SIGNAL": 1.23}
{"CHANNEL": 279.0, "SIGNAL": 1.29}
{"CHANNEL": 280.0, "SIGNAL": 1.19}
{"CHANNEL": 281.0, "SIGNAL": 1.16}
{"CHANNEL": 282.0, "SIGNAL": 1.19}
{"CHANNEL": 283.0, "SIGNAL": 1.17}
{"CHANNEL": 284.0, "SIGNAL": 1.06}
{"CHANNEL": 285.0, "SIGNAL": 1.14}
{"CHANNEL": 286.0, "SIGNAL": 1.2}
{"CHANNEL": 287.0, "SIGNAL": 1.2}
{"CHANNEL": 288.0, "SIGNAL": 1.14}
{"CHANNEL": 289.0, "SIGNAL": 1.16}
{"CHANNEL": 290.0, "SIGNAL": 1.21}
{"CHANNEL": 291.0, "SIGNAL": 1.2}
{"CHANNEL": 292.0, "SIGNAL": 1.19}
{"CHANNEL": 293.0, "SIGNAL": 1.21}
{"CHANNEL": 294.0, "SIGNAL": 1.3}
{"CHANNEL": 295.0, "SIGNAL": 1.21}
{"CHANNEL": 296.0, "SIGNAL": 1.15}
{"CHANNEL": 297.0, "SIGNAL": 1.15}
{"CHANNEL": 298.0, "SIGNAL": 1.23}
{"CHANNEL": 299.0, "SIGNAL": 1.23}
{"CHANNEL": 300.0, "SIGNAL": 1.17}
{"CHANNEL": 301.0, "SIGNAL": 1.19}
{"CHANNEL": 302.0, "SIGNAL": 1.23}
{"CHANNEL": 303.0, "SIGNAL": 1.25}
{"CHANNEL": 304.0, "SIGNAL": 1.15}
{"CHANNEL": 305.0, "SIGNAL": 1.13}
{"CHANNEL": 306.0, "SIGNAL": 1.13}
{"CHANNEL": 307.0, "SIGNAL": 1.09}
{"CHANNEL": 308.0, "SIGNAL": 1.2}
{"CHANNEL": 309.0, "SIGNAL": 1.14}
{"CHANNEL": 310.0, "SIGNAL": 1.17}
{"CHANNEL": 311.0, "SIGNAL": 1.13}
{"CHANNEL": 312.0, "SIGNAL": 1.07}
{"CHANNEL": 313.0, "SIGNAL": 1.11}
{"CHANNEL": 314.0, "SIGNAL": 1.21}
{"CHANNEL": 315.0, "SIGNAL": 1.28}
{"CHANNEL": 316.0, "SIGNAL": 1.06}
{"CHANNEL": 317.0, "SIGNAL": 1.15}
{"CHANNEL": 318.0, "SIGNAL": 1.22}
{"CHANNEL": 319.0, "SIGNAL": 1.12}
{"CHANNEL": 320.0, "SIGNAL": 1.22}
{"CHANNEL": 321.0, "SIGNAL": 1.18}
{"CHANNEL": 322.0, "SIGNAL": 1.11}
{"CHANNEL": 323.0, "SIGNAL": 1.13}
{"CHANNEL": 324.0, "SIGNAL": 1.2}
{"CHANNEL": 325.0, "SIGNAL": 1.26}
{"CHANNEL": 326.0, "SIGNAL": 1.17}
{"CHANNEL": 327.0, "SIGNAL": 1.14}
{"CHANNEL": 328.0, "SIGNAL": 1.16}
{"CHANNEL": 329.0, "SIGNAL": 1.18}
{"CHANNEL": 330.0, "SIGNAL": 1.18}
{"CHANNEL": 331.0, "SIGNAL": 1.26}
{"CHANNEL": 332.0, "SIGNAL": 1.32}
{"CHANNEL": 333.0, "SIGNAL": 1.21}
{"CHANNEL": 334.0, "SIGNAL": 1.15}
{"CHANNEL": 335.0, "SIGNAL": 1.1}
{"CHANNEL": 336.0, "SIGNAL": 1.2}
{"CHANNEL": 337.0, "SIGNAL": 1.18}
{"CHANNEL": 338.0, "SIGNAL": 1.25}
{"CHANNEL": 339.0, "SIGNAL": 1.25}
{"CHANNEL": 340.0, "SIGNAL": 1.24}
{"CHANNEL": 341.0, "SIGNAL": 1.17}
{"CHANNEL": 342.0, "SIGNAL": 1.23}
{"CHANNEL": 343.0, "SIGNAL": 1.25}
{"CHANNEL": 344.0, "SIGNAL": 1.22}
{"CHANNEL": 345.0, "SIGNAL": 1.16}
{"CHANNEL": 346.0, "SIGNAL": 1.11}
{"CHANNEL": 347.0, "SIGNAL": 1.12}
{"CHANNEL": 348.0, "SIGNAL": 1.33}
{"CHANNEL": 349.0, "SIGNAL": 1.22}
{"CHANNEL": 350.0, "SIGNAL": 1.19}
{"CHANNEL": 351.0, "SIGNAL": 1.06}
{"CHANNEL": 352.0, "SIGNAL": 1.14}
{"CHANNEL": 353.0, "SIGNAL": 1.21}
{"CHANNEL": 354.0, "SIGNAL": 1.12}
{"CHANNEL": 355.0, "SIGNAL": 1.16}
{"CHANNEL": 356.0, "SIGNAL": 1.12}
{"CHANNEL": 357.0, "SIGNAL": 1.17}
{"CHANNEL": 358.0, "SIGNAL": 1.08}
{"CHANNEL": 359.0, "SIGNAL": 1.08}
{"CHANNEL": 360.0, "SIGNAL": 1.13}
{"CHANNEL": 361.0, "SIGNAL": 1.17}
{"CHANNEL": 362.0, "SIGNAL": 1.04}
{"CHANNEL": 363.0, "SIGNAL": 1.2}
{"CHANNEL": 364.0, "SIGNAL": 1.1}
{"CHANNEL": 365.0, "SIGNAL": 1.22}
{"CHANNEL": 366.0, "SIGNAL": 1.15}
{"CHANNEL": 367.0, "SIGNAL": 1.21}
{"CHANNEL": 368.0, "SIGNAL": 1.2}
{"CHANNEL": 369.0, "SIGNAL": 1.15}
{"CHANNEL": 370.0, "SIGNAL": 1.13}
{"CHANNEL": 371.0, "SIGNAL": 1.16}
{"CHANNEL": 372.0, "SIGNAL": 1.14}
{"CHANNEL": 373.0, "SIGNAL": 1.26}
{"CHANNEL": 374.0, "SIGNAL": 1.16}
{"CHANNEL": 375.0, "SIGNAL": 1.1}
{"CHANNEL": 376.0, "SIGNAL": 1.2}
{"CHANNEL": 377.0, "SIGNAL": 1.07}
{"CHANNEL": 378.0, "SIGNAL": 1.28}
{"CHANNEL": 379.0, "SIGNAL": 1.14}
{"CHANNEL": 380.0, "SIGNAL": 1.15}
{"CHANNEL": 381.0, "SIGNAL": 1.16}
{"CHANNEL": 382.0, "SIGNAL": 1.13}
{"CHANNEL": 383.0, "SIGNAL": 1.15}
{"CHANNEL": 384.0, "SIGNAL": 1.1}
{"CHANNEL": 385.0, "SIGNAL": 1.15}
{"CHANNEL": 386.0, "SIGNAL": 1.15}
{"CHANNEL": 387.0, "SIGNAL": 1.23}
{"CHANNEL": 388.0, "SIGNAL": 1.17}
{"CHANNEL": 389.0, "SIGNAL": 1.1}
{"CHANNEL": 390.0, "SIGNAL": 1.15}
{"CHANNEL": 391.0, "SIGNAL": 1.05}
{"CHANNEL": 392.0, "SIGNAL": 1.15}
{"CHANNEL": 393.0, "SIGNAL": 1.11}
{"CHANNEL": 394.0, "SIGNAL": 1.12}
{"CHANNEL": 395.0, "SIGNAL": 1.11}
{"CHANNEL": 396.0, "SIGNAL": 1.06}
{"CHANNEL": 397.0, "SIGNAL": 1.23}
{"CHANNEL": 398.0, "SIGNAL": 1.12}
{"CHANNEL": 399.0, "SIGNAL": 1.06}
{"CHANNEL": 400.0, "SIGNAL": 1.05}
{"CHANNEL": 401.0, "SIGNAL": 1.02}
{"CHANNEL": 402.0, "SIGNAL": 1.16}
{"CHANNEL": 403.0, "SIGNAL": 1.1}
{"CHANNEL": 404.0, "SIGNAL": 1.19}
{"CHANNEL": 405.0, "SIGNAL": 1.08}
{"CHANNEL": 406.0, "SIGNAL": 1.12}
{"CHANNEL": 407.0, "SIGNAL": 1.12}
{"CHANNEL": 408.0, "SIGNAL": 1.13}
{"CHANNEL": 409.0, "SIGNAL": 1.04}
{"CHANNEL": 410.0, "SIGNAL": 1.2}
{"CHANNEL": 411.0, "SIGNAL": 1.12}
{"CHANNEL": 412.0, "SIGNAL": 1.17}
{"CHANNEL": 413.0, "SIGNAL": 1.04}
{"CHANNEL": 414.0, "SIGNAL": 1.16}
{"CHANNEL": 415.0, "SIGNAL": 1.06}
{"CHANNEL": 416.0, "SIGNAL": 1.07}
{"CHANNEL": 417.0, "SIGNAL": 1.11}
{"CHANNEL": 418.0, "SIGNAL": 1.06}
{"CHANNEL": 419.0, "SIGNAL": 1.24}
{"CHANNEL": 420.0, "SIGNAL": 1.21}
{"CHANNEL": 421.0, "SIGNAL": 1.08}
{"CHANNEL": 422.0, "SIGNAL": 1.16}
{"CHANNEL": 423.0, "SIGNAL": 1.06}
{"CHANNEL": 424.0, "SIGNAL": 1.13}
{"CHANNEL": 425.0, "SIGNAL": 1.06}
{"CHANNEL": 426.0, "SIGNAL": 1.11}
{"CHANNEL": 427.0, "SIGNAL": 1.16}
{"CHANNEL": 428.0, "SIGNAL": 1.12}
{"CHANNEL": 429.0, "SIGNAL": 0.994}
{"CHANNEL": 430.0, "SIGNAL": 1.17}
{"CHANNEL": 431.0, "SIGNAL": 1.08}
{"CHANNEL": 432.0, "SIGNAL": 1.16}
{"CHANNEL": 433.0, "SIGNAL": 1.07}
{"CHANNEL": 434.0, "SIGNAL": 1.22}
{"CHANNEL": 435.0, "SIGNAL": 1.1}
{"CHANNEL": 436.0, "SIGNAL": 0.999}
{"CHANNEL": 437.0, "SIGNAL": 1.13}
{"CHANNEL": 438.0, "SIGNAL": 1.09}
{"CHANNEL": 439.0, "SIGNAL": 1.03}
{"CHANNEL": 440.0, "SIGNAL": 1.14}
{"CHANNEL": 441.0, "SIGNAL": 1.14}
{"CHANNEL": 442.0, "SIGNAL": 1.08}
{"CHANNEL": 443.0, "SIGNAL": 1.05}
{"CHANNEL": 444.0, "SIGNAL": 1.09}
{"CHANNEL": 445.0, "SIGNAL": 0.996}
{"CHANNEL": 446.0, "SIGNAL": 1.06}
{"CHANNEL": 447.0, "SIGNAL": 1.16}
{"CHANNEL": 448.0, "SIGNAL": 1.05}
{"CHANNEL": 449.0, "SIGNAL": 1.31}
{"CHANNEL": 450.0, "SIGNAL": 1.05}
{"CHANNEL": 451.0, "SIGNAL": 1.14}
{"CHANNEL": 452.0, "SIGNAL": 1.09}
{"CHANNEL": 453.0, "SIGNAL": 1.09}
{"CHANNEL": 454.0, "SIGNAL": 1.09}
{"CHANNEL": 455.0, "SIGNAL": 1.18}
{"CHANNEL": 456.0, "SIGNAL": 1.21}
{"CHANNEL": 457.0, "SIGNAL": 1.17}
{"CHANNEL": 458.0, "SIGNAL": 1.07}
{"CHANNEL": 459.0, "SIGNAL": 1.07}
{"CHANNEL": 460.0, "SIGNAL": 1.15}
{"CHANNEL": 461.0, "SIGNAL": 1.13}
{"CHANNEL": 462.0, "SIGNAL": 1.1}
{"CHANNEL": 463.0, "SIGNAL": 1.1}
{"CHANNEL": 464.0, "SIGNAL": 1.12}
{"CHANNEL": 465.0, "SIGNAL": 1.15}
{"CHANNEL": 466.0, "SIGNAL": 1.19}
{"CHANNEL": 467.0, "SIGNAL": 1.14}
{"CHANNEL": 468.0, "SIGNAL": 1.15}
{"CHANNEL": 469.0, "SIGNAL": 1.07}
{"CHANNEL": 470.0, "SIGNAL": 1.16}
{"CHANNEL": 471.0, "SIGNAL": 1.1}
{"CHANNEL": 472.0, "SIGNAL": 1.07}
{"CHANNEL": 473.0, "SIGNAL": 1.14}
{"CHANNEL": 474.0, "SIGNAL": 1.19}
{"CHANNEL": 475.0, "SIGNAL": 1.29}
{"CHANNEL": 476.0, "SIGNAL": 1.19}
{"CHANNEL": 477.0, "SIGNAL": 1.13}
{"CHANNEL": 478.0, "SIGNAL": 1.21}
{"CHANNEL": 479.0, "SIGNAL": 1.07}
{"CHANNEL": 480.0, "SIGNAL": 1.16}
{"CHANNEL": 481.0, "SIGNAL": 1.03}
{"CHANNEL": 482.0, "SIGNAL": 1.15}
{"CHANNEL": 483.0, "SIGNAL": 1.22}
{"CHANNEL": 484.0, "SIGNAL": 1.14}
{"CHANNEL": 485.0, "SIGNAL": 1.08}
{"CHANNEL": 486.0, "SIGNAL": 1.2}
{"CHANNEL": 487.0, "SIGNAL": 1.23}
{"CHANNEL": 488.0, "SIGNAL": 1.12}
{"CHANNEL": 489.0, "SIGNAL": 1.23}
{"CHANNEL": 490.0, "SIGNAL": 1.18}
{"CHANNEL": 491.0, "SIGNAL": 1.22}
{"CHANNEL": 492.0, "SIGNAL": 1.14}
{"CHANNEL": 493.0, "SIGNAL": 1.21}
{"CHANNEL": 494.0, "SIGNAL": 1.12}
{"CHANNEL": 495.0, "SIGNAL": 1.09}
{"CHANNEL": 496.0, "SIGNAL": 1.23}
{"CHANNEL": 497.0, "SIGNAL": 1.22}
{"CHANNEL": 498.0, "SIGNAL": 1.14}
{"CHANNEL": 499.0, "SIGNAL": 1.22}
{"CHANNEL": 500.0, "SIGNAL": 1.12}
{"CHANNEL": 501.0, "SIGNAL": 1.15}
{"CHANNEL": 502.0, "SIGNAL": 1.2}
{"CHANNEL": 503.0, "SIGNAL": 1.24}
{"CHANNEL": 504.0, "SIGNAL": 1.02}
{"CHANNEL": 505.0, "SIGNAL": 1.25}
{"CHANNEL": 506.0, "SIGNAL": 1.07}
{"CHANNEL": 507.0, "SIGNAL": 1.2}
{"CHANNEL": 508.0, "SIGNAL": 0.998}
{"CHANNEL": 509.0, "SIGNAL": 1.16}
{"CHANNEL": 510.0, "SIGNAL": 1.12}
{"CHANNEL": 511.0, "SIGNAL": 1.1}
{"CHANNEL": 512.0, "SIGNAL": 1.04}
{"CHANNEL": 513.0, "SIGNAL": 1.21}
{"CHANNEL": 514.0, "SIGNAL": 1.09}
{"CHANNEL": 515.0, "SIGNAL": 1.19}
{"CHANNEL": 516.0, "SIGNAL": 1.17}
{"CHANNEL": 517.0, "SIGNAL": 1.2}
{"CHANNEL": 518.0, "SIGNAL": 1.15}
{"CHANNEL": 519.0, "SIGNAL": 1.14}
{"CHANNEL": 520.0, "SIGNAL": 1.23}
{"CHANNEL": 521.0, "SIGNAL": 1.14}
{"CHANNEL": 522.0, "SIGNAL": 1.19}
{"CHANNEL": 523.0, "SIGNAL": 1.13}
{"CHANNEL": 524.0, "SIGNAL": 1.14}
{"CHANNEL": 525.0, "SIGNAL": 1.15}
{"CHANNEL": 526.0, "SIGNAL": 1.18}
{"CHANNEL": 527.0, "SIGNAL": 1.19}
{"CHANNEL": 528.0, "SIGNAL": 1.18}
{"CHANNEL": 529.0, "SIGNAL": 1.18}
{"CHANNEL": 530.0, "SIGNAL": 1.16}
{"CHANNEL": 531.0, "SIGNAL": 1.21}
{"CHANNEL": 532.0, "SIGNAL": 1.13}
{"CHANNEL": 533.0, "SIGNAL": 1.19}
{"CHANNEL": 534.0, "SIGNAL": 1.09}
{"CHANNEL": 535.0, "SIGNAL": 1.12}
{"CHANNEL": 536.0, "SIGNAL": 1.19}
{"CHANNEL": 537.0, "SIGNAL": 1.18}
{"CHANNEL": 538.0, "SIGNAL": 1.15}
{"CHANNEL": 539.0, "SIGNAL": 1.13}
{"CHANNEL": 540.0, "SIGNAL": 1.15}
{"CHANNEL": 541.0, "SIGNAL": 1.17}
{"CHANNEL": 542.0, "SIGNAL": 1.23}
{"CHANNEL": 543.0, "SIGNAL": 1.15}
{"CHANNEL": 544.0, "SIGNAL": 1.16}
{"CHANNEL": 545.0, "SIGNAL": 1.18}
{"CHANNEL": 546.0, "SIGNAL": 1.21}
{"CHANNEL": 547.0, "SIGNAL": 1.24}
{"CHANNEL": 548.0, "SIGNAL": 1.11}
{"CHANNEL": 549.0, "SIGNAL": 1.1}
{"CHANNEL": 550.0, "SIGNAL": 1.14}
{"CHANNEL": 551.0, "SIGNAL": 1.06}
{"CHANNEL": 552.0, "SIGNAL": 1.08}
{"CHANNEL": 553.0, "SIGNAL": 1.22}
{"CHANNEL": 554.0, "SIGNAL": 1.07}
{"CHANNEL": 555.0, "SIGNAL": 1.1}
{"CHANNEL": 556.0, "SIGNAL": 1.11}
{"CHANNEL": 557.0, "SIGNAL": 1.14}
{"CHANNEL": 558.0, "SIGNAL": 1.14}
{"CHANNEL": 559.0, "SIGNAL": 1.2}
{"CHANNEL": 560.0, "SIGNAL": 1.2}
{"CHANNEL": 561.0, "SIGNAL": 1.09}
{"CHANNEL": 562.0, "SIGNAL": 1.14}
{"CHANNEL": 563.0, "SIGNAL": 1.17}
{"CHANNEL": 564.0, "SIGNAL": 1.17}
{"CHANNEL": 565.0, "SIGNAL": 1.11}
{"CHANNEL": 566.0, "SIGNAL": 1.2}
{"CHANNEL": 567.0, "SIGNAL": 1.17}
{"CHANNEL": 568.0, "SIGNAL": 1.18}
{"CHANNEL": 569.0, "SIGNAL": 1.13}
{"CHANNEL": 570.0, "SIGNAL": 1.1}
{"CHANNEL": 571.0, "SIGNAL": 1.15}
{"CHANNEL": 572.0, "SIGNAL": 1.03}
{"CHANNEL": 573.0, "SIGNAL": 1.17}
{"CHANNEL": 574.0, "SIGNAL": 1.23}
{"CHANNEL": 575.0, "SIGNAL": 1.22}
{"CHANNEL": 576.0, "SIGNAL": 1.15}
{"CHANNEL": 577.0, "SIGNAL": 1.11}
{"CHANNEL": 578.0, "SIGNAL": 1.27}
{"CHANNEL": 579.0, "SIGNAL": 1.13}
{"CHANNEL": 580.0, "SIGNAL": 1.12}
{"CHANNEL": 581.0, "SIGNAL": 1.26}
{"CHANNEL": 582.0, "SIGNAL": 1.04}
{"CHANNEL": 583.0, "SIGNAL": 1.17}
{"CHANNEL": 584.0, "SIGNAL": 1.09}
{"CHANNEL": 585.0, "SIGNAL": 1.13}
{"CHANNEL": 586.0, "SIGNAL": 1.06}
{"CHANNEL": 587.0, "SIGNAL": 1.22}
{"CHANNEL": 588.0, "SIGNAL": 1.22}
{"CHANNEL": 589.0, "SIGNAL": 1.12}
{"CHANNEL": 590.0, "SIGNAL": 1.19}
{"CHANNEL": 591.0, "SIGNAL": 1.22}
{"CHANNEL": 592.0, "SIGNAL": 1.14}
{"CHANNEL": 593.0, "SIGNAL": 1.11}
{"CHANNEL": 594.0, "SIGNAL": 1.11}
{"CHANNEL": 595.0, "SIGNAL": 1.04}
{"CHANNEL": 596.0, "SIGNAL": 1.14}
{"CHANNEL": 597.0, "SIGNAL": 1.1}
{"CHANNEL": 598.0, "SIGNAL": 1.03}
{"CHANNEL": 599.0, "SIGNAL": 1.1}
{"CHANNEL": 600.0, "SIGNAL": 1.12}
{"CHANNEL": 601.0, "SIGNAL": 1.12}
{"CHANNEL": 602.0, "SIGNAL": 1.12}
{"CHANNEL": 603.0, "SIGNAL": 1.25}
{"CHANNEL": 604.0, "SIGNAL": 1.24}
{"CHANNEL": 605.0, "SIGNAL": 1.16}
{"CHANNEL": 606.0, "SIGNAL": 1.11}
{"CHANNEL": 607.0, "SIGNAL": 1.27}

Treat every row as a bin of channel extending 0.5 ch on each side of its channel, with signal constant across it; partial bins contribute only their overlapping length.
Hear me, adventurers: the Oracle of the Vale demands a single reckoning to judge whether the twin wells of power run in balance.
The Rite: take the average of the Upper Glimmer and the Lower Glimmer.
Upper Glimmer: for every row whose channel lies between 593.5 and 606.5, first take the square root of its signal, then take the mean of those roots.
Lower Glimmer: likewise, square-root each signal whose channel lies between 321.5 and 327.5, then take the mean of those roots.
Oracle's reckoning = 1.07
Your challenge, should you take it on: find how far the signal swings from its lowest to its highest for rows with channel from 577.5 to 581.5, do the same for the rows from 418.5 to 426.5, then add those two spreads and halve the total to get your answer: 0.165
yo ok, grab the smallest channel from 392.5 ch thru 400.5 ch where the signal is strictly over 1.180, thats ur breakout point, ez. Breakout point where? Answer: 397.0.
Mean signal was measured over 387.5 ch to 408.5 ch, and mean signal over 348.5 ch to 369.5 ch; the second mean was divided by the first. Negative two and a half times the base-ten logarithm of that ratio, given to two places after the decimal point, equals -0.03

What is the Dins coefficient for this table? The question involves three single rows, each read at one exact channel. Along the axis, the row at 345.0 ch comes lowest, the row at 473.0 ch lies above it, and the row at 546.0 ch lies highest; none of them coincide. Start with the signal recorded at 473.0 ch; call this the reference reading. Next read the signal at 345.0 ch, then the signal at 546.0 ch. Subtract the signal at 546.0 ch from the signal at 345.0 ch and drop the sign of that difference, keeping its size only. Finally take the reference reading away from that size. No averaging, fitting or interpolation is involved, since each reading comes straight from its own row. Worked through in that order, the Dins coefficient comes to -1.09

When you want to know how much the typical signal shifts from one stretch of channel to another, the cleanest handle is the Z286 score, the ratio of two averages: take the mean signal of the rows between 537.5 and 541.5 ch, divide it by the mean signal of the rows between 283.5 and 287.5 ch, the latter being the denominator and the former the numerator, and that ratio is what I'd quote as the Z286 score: 1.000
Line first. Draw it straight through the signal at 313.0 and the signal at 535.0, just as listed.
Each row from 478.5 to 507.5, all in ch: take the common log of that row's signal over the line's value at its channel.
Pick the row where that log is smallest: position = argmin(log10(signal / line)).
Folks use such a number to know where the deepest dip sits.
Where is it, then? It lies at 504.0 ch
